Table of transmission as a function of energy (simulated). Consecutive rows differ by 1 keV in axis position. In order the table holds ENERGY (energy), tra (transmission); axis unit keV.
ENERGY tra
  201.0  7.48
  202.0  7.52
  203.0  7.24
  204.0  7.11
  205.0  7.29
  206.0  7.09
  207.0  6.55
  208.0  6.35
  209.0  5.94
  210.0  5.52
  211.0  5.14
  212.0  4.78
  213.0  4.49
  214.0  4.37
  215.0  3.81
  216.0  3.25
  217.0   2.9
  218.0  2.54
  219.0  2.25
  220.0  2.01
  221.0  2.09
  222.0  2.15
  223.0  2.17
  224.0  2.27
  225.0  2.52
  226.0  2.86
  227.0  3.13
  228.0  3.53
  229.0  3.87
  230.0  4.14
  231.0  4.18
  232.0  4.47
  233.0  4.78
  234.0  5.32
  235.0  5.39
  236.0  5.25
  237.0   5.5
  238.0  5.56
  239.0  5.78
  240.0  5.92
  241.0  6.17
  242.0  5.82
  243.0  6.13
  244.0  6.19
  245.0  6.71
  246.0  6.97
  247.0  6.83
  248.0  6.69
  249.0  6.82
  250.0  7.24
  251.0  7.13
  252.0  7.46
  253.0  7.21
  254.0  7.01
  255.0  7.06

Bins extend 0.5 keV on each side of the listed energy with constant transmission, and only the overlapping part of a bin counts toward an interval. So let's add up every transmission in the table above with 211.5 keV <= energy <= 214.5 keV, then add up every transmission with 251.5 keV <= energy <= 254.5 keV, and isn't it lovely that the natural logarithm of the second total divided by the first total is 0.46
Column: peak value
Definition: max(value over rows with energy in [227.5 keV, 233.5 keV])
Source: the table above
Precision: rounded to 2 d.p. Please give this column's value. 4.78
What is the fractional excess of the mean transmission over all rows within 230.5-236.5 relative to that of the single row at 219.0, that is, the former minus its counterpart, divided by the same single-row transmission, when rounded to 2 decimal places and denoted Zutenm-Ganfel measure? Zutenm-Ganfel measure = 1.18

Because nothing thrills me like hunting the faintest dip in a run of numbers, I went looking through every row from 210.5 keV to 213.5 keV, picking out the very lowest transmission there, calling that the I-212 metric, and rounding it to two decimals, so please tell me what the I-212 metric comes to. 4.49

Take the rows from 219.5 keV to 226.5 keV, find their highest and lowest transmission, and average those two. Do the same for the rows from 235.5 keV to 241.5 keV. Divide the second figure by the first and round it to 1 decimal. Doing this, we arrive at 2.3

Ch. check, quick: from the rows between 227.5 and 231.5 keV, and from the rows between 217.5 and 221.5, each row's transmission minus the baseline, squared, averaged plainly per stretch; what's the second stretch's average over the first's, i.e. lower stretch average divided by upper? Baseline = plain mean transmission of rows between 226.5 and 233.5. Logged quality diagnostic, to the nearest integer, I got 44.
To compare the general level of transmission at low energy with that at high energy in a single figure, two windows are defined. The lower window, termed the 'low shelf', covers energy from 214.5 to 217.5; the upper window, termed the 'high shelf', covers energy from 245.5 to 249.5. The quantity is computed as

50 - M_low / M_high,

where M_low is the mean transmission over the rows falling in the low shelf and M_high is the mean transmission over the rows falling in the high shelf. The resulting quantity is 49.51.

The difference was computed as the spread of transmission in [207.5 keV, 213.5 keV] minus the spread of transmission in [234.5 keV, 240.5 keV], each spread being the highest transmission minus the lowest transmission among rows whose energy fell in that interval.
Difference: 1.2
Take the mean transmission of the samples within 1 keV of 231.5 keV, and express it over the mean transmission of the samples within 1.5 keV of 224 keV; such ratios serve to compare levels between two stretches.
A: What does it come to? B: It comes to 1.9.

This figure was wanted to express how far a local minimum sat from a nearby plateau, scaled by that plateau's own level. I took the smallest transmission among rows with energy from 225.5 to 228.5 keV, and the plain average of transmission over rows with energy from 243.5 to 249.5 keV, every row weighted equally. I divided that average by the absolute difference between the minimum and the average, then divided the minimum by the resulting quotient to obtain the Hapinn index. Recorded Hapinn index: 1.6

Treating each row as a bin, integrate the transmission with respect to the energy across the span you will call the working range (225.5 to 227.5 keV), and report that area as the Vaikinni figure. 6.0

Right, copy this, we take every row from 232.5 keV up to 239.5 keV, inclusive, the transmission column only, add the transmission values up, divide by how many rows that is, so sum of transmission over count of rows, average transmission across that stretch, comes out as 5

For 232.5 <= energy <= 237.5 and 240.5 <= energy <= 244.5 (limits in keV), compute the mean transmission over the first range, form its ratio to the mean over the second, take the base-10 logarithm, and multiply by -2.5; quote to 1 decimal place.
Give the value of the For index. 0.2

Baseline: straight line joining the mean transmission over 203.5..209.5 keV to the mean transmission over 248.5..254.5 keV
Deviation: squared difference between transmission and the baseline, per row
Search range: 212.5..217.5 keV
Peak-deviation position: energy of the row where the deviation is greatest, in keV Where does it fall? 217.0 keV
